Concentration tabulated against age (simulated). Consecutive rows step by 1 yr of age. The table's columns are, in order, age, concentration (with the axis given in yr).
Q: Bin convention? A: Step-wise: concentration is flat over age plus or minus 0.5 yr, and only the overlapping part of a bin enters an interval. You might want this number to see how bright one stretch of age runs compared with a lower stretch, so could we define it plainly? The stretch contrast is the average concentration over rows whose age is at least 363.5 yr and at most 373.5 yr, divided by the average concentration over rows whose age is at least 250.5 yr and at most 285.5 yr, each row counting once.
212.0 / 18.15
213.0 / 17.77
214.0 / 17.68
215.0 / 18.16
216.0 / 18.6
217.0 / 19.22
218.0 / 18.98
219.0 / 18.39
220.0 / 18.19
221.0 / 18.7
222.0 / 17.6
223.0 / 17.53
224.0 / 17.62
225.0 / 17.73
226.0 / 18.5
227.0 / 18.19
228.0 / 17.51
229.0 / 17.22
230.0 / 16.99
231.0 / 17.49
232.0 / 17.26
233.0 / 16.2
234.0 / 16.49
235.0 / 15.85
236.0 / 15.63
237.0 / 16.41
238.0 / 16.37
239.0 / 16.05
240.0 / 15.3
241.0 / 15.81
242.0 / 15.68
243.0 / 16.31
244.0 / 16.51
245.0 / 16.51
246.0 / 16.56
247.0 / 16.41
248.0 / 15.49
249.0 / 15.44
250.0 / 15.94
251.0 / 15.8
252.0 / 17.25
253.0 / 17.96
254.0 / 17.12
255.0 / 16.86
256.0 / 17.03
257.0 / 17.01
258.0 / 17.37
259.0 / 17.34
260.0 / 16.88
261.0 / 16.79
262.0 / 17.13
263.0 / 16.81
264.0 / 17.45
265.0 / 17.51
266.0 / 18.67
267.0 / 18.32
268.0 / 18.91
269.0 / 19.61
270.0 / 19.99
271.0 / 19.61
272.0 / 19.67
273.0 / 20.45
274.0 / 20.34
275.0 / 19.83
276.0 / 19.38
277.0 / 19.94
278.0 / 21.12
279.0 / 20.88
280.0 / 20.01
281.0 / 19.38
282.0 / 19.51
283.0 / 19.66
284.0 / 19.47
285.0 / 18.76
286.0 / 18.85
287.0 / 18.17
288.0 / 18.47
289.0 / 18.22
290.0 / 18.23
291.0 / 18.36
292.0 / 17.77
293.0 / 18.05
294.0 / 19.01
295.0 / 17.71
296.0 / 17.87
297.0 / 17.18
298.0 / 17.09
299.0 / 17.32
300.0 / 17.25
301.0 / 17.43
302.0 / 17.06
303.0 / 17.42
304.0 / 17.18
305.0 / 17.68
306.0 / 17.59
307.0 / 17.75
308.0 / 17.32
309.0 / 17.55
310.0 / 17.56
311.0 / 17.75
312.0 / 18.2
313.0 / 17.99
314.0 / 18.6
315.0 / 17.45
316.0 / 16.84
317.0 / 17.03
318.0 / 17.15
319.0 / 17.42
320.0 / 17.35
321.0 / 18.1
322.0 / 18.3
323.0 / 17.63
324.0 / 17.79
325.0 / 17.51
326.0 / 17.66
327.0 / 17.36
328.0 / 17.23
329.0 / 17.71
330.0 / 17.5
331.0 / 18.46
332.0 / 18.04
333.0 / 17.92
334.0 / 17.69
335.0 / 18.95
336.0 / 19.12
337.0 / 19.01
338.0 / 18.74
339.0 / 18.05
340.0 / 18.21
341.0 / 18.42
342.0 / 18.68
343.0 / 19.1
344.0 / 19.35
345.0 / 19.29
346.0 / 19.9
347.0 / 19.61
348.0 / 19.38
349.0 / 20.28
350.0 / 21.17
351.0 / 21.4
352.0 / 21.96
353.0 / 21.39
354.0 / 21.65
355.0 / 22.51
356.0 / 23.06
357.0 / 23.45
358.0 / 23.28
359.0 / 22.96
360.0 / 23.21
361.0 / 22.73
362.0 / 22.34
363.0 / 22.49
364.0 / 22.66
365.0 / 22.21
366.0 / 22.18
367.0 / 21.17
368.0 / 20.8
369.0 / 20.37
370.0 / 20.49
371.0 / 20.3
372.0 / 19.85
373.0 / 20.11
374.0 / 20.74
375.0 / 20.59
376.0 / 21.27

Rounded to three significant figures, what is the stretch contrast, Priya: 1.13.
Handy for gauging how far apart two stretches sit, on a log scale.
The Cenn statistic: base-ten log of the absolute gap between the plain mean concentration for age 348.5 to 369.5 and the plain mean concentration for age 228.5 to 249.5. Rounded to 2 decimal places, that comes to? 0.76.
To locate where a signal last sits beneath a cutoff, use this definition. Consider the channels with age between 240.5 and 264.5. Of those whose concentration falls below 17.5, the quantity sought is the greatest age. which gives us 264.0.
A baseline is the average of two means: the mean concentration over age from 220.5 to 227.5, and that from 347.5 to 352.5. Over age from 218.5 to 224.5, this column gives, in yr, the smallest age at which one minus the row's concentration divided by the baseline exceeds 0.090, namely 222.0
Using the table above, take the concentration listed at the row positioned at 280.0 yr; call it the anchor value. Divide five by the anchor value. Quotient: 0.250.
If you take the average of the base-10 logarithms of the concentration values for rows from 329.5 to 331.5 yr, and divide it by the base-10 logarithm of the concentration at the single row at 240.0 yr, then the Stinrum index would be 1.06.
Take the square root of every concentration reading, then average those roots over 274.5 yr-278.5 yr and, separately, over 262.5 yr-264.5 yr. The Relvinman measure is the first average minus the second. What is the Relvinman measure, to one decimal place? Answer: 0.3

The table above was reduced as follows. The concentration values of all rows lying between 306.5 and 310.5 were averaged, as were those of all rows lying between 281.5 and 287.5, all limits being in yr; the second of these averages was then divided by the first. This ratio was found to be 1.09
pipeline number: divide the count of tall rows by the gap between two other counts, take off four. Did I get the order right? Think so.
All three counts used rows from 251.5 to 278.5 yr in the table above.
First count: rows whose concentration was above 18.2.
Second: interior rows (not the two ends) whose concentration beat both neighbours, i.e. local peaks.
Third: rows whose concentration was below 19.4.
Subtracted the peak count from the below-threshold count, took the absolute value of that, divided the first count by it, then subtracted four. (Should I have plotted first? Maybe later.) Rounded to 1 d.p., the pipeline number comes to -2.8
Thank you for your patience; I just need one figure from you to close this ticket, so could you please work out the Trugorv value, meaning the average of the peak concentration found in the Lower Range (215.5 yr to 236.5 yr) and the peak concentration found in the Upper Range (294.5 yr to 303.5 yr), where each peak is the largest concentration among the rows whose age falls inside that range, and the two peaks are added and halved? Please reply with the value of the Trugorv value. 18.5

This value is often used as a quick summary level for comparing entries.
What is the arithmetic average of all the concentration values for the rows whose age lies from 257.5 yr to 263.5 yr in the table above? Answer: 17.1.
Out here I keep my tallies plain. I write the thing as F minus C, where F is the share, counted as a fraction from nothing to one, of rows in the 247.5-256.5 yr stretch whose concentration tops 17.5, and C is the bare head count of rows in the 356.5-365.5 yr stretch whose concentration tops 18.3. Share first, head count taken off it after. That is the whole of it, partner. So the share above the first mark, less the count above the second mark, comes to -9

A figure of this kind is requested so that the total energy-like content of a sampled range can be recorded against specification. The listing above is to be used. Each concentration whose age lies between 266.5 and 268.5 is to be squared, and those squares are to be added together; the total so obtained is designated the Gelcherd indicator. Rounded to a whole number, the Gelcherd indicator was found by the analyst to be 693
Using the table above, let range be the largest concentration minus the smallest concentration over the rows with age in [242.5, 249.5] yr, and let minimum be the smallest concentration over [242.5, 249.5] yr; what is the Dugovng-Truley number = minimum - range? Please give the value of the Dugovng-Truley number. 14.3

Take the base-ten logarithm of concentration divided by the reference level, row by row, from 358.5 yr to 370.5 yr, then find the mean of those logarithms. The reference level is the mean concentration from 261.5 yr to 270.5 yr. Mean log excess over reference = 0.080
